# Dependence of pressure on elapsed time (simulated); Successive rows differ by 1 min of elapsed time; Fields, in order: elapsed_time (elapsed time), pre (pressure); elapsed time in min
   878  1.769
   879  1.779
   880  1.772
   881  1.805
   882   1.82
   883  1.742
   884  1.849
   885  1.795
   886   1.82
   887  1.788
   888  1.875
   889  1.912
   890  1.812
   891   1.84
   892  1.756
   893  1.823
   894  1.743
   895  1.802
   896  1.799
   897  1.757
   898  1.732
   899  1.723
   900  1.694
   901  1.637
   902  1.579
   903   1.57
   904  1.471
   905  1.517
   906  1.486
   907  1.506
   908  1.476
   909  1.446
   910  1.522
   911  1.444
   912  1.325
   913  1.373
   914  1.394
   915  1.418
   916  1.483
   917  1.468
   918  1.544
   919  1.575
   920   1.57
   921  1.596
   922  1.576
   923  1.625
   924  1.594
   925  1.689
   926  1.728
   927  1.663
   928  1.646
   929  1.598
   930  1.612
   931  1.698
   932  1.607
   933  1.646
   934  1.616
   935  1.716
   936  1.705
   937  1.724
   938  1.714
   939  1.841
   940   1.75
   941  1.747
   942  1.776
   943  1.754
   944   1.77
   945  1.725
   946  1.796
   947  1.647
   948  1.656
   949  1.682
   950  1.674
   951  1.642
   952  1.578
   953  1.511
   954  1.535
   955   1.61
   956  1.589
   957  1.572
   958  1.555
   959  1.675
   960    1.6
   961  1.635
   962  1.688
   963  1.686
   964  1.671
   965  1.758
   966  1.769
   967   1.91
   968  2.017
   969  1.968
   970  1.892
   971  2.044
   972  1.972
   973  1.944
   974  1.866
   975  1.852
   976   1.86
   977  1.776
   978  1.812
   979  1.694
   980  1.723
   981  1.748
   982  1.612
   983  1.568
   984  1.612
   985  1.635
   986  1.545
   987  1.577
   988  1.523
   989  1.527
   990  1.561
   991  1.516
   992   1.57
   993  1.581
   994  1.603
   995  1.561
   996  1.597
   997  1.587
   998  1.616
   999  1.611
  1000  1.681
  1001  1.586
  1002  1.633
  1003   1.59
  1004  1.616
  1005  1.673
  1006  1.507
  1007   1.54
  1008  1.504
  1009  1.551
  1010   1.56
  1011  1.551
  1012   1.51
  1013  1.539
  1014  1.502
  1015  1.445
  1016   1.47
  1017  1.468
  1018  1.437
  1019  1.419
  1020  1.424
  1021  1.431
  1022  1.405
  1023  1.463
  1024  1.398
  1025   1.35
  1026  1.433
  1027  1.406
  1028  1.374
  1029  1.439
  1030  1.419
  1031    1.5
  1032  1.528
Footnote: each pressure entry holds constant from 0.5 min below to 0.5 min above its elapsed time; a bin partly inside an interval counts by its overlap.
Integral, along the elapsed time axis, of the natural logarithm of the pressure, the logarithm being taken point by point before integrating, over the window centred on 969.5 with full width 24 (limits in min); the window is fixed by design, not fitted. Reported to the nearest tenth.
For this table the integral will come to 14.0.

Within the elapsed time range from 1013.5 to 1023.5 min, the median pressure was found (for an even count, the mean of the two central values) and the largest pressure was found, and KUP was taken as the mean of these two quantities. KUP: 1.47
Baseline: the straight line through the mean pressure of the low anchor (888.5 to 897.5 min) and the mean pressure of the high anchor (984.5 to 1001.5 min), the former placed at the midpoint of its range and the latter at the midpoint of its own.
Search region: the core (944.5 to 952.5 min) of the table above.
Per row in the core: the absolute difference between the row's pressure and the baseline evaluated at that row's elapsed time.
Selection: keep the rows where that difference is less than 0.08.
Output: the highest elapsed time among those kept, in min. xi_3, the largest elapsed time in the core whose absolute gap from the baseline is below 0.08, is 951 min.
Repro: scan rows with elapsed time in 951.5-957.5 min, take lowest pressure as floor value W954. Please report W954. 1.511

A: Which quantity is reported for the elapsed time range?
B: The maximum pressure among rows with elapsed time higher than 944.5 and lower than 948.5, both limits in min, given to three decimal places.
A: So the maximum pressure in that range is 1.796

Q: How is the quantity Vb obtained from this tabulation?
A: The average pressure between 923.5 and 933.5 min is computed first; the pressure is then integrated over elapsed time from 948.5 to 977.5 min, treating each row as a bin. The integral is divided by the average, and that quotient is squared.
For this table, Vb 940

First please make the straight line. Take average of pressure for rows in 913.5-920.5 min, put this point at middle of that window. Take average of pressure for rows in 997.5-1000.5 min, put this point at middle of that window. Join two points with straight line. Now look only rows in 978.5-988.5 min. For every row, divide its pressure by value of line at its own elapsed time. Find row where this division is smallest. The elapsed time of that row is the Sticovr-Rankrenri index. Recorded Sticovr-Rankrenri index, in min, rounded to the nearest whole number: 988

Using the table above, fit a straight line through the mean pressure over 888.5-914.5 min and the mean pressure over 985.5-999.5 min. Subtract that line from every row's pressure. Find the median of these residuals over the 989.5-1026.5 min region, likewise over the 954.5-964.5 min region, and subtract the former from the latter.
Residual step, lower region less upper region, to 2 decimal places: 0.05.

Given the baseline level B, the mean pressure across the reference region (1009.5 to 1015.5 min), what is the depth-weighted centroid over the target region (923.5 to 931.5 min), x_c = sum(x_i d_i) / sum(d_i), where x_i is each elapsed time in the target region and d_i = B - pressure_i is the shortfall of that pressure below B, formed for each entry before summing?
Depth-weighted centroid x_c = 927.5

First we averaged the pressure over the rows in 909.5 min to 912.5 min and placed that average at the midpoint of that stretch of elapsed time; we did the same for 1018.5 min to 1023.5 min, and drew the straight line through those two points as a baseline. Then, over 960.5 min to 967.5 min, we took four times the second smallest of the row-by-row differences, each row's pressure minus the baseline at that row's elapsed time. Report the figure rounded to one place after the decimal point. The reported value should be 1.0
